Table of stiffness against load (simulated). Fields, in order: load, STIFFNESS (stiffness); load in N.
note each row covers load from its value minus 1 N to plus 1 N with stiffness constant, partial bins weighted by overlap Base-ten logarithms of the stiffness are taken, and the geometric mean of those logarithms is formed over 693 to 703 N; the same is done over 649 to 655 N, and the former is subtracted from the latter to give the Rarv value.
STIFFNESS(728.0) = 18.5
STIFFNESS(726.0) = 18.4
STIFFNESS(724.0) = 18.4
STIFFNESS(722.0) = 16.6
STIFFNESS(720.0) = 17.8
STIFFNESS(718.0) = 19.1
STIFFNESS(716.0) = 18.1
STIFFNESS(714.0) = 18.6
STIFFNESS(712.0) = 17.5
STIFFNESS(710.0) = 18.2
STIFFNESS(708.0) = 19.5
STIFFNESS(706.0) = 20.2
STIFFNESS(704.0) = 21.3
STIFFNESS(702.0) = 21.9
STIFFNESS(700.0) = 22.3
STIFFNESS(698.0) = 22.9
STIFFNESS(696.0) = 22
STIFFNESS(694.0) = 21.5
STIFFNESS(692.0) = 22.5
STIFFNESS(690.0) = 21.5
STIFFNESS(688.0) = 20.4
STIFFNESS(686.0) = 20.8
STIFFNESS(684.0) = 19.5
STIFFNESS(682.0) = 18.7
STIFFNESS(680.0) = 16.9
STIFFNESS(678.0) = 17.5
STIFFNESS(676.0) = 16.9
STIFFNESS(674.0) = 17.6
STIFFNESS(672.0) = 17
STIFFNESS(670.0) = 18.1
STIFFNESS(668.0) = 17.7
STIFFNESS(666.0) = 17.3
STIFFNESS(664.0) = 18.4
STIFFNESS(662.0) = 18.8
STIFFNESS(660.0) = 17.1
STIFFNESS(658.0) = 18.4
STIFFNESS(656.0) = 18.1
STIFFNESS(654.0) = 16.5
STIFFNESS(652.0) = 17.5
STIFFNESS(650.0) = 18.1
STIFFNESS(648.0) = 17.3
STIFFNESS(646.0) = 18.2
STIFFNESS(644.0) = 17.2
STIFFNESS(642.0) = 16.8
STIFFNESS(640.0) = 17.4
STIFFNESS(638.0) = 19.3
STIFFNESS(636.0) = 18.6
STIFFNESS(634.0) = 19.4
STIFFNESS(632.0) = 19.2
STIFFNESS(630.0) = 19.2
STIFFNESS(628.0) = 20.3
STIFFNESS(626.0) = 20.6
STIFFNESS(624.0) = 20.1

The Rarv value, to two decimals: -0.11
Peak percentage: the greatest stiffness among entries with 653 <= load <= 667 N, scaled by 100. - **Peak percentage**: 1880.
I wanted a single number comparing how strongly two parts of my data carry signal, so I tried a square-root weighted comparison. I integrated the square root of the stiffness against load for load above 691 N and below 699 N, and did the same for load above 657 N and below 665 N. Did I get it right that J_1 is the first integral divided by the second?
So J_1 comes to 1.11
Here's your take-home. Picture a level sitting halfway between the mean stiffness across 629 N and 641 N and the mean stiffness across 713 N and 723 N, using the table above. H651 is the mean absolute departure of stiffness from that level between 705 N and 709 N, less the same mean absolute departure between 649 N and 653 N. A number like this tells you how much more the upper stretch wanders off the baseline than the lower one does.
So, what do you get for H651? 0.8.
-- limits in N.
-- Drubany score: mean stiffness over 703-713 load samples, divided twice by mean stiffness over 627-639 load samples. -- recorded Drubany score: 0.052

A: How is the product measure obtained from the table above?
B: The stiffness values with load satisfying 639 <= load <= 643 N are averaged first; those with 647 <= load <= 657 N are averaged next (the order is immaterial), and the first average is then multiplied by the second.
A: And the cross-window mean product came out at 299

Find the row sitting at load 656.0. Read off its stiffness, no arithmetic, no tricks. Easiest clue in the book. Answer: 18.1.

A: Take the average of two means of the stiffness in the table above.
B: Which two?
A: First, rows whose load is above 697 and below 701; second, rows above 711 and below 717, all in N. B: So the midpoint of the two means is 20.3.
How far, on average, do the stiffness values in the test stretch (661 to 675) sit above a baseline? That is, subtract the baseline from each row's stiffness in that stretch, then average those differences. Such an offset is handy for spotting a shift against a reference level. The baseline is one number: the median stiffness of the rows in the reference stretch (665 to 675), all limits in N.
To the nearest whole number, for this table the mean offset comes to 0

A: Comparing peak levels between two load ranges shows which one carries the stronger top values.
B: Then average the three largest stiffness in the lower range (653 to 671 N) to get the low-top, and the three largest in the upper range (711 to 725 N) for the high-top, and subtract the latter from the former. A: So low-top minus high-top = 0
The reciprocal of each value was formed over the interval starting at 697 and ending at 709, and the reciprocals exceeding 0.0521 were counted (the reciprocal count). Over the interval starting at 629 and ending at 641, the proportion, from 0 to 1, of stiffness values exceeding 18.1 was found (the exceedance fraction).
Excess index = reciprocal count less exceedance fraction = -0.8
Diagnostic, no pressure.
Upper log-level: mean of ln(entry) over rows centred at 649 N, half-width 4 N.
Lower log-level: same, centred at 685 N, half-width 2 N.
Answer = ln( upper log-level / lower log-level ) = -0.04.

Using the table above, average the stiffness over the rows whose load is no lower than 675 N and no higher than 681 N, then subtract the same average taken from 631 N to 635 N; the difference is -2.2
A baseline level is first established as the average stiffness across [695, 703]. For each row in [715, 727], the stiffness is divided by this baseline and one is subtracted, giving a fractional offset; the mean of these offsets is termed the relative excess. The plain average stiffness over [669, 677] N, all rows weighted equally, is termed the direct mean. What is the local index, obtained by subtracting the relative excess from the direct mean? 17.6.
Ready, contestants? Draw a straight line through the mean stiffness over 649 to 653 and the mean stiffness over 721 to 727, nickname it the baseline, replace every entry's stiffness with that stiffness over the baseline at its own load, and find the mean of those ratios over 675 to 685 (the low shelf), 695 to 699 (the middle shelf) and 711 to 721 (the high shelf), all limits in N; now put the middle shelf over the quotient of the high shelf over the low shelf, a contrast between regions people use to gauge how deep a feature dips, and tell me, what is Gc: 1.24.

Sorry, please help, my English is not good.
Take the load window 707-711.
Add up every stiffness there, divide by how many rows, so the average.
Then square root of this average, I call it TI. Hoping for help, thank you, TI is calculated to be 4.34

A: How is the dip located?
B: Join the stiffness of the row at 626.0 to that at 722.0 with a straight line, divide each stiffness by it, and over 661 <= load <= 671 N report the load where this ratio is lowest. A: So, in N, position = 666.0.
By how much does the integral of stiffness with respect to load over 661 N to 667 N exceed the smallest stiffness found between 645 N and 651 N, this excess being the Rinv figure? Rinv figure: 92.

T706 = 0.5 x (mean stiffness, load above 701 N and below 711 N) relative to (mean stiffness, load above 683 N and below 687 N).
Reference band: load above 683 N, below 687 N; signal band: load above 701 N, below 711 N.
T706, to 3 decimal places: 0.502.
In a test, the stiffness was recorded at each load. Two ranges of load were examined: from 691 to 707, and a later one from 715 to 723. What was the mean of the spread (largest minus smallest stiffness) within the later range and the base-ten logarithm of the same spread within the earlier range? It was 1.47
